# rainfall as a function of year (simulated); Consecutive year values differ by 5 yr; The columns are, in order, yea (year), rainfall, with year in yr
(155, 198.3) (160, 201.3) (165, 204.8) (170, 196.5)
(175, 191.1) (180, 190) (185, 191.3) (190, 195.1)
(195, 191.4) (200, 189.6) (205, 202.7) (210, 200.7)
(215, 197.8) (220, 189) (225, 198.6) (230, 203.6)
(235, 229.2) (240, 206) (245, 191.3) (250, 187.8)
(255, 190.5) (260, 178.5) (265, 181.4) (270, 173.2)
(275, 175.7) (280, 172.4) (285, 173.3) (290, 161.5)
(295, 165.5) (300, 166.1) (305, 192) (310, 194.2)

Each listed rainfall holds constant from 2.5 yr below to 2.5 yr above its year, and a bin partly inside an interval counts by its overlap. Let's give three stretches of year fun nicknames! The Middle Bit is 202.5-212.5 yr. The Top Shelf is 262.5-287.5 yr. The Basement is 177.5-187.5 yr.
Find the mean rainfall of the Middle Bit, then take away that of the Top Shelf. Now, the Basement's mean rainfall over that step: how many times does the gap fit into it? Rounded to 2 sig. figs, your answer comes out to 7.2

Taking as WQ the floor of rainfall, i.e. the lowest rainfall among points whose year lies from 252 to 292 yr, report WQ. 161.5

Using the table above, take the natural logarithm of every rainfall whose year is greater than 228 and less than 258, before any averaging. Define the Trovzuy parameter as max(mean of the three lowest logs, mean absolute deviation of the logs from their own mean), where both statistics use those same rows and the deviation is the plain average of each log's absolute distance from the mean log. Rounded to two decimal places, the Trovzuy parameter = 5.25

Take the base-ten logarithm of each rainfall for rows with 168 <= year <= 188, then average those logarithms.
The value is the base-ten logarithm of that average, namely 0.359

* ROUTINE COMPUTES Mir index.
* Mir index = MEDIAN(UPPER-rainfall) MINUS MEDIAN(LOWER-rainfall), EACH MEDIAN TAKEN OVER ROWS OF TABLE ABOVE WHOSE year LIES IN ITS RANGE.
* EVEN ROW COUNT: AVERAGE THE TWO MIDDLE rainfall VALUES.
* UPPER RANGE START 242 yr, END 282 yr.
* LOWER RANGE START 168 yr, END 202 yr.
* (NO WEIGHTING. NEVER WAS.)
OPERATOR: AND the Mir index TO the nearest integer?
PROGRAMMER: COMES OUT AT -11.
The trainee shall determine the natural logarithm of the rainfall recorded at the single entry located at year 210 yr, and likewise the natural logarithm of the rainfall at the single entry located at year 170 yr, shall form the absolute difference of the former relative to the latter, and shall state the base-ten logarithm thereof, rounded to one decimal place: -1.7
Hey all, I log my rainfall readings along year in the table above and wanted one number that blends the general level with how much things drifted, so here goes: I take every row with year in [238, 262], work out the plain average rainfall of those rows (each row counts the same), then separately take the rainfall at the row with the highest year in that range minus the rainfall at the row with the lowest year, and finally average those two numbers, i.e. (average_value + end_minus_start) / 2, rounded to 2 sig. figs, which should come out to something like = 82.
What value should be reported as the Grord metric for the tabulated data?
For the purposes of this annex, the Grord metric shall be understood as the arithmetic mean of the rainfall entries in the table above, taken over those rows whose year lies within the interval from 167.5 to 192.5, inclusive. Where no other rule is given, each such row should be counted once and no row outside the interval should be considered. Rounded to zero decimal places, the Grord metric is 193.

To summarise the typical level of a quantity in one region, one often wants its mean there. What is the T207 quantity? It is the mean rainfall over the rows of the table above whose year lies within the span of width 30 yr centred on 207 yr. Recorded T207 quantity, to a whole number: 195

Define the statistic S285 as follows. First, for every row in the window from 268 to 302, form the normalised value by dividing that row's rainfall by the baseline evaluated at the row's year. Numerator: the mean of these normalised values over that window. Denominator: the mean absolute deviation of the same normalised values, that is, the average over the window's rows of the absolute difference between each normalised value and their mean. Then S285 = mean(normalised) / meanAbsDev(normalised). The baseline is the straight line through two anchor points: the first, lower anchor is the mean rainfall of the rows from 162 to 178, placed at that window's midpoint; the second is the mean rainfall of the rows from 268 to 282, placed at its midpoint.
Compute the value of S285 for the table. 64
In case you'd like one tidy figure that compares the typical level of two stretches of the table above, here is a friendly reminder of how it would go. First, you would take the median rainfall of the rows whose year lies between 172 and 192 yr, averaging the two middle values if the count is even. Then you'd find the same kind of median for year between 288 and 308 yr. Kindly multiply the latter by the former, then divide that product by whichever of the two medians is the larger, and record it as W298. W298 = 166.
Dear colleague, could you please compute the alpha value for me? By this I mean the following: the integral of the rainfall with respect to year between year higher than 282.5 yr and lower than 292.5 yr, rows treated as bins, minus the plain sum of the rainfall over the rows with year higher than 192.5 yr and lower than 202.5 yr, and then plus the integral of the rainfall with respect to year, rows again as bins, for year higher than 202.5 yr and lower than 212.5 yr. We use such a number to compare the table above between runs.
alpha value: 3310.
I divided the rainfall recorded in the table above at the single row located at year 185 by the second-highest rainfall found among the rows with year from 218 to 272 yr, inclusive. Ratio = 0.93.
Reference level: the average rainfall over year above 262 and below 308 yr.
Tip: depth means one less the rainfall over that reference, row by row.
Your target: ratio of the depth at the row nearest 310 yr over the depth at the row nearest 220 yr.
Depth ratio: 1.3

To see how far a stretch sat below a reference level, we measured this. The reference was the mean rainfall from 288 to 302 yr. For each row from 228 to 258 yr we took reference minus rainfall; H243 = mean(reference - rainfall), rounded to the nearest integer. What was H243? -37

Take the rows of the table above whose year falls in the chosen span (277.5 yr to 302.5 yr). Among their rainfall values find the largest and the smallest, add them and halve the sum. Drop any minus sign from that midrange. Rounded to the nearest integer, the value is 167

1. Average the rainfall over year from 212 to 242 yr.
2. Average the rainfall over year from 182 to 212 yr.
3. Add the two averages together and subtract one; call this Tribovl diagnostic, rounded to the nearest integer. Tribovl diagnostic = 398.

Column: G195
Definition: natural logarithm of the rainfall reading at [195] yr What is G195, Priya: 5.25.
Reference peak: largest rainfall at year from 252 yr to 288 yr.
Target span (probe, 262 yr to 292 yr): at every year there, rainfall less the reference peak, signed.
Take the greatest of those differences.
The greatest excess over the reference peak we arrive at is -9.1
